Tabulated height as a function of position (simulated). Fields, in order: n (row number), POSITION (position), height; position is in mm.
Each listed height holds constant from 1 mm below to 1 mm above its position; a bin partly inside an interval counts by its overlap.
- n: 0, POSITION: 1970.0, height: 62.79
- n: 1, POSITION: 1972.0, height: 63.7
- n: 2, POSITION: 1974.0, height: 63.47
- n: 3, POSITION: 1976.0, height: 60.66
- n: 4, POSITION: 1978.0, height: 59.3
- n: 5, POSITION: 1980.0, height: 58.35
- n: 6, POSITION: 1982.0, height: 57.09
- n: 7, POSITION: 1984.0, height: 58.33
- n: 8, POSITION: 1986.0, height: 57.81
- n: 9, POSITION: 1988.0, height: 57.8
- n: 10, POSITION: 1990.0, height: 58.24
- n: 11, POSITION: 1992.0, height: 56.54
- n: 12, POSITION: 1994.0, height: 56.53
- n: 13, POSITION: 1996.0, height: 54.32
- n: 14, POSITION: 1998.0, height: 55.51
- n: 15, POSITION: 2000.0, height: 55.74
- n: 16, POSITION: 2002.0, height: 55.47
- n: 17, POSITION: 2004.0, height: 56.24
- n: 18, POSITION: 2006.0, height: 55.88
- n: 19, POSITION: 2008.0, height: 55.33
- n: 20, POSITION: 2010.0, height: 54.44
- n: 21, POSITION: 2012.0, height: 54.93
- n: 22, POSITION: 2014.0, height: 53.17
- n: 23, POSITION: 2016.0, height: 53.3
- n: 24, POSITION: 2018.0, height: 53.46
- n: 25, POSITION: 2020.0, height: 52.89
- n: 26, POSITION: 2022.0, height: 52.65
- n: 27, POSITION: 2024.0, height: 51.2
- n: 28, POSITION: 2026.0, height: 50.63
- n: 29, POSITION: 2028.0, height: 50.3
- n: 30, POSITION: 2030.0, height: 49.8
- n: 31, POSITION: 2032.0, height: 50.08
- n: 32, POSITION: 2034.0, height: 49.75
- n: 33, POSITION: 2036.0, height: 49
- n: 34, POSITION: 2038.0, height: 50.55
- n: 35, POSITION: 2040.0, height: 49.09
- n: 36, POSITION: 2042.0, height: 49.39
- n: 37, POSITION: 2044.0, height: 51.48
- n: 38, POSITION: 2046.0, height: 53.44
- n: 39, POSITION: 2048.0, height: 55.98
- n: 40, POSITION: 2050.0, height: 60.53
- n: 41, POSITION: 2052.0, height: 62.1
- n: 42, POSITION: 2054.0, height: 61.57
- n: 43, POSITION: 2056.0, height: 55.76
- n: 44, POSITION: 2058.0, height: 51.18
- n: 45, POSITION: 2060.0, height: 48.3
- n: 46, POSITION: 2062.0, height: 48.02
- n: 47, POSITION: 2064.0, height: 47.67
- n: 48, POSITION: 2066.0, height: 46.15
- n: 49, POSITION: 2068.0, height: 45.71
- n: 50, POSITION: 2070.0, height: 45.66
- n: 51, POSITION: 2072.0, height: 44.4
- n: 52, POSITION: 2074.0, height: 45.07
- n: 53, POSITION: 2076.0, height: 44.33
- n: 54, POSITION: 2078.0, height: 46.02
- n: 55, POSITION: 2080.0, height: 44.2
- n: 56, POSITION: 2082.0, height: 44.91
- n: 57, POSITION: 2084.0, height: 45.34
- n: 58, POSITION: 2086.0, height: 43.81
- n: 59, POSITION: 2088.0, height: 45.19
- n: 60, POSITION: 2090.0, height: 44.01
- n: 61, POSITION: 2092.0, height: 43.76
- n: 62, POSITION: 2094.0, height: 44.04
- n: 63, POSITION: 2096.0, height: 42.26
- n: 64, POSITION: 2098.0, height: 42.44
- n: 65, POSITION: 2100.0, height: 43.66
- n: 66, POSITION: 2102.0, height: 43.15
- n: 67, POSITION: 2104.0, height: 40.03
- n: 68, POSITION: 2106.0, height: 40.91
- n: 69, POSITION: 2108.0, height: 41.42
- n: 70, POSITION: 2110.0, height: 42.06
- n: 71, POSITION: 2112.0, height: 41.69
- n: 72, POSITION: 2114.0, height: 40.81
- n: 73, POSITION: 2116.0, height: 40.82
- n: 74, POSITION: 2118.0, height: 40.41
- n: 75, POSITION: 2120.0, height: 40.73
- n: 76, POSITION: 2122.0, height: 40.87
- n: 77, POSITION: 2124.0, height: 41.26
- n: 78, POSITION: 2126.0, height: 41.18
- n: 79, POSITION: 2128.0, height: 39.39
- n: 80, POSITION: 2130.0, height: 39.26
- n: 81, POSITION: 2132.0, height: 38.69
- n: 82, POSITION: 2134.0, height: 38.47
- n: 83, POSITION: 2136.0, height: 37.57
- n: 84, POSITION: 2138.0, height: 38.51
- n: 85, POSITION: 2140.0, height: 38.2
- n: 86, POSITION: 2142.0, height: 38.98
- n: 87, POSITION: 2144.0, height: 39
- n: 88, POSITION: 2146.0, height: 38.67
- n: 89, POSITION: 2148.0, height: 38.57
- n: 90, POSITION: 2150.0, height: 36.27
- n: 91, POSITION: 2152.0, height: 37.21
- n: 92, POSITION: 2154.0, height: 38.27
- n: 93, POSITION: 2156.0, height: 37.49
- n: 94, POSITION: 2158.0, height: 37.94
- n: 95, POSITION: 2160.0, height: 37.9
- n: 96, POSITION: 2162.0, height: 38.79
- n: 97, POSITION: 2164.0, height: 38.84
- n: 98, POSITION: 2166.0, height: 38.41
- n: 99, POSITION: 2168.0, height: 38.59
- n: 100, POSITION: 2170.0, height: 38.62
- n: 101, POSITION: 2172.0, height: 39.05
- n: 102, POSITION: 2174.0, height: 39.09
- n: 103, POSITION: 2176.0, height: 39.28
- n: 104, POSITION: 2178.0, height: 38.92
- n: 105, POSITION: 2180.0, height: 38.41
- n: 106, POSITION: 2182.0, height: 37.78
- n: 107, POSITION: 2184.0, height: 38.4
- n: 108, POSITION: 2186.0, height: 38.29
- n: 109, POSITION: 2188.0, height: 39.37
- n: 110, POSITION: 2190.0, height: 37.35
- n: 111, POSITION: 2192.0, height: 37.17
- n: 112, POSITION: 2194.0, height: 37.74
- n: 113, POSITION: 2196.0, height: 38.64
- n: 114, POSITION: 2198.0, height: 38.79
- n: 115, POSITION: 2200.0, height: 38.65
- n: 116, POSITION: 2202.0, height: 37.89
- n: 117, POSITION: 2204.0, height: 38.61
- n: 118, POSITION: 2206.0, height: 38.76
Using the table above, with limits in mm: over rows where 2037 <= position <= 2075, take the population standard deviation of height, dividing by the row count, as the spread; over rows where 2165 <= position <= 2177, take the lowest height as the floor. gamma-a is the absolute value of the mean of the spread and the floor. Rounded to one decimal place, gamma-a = 21.9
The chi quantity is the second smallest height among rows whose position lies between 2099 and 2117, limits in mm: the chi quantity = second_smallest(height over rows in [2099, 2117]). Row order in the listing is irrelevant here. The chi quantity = 40.81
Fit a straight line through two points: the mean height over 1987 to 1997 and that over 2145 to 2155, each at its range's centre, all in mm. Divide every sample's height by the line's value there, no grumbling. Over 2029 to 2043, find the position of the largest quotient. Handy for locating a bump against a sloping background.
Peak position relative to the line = 2038.0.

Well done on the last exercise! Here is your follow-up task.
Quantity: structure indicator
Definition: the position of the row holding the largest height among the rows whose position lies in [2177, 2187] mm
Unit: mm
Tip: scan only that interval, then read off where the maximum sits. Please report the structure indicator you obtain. 2178.0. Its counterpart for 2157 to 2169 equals 2164.0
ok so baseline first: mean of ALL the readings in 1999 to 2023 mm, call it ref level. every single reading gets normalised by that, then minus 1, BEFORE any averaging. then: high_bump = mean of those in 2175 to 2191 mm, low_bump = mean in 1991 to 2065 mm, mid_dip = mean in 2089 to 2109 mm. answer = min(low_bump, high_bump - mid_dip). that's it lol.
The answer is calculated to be -0.075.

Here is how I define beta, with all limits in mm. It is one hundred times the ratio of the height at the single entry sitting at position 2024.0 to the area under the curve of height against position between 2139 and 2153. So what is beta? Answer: 9.6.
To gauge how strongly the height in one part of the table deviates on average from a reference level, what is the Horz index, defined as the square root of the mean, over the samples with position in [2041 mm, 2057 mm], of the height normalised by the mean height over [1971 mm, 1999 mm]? 0.982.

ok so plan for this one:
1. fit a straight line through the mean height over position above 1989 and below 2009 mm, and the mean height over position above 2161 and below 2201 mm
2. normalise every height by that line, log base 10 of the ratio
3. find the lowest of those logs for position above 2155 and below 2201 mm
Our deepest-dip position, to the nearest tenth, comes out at 2156.0 mm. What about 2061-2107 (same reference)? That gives 2104.0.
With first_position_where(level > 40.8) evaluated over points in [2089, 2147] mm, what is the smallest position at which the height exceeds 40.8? 2090.0 mm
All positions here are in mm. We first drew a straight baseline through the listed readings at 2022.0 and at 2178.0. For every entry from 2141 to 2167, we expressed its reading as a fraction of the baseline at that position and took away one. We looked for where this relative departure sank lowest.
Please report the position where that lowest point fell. 2150.0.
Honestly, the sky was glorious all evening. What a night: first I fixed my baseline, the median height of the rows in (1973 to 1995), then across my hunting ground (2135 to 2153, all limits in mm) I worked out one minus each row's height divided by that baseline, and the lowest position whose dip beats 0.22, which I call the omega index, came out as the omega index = 2136.0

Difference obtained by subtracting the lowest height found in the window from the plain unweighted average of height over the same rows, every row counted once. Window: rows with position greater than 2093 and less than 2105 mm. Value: 2.57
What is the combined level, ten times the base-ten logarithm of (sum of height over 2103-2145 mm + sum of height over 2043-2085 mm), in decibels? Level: 32.8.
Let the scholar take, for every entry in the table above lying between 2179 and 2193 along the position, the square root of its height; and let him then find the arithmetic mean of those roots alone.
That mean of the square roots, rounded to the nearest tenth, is 6.2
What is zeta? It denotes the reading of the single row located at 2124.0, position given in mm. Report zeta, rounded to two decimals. 41.26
